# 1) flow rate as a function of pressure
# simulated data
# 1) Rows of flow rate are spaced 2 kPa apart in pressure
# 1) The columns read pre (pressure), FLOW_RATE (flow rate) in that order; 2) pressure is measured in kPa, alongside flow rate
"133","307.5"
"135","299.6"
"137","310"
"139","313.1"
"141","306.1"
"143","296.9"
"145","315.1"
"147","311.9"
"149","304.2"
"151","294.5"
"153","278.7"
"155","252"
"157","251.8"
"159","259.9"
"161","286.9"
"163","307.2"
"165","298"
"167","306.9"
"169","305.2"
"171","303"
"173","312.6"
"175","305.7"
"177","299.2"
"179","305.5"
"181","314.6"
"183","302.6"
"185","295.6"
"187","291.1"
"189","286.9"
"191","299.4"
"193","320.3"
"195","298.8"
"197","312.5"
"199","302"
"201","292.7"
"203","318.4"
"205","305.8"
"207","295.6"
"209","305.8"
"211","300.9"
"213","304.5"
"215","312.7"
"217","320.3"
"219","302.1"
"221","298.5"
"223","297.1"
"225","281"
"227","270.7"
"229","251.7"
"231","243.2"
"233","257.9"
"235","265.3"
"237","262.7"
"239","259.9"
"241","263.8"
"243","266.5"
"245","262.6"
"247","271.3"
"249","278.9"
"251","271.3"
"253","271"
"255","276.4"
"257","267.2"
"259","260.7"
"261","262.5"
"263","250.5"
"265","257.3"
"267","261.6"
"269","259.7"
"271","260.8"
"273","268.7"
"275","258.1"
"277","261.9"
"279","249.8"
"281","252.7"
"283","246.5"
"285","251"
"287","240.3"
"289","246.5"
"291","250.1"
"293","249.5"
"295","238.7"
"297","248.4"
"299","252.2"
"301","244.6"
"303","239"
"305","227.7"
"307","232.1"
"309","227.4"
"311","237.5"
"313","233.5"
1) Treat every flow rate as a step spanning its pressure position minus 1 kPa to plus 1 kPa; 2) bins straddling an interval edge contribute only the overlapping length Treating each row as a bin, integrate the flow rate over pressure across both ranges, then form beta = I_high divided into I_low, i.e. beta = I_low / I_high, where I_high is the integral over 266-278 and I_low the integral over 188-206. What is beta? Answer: 1.74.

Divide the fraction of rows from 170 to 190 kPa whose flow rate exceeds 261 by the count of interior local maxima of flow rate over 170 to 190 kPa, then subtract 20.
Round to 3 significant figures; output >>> -19.5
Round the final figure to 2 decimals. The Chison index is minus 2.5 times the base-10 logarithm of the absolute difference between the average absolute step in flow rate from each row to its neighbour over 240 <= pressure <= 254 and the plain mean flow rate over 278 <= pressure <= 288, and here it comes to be -5.96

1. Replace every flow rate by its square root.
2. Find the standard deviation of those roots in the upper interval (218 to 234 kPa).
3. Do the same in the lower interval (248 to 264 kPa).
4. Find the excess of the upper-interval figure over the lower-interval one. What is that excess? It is 0.4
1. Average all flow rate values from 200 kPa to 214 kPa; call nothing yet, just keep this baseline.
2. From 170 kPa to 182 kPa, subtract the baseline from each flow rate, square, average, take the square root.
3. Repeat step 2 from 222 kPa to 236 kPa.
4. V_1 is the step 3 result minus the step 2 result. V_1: 34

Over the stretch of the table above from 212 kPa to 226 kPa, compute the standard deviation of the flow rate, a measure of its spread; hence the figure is 12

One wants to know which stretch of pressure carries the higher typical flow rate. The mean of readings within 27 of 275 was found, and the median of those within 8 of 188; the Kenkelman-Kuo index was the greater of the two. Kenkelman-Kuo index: 299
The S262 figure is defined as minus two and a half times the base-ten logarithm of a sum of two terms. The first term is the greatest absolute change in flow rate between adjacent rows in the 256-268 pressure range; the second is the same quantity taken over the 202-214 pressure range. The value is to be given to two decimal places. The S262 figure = -3.48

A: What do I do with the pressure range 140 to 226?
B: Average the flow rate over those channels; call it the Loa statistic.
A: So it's 299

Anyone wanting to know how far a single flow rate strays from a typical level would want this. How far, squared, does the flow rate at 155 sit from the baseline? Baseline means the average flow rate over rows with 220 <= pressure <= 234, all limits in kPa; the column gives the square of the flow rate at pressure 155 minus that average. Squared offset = 378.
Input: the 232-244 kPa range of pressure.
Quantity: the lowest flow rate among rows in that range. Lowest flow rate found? 257.9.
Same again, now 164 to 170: 298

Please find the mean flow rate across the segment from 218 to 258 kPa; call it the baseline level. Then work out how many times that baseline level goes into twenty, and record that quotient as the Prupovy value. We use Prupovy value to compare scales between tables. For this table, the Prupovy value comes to 0.074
